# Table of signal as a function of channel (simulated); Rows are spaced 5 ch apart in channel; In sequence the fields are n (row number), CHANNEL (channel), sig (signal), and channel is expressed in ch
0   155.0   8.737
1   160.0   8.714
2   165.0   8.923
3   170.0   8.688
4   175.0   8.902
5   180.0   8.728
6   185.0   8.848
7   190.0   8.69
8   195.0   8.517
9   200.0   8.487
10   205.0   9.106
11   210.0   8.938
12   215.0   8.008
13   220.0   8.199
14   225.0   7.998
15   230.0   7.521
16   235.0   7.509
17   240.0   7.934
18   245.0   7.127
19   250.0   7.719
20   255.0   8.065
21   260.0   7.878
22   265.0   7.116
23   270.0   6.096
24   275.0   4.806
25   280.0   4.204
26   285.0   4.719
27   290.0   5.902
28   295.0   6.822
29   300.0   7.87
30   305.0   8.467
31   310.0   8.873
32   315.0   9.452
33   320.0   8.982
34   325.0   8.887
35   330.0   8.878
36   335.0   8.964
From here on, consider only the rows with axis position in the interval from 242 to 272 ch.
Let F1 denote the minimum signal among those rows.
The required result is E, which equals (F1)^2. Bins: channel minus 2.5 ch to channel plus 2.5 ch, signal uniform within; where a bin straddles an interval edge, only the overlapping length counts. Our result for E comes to 37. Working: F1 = 6.096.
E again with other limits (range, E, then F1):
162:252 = 51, 7.127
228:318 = 18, 4.204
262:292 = 18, 4.204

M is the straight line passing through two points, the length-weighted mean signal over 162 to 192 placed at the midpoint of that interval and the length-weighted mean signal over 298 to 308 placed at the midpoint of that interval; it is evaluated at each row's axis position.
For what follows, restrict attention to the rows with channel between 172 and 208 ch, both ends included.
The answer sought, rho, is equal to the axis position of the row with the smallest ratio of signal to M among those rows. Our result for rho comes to 200.0 ch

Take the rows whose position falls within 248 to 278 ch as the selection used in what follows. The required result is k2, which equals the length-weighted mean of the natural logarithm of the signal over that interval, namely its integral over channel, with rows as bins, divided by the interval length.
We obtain 1.91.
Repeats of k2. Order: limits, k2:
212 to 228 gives 2.09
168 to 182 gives 2.17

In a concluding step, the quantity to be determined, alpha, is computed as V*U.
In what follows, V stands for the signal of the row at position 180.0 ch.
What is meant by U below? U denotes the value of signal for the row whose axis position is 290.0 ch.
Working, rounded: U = 5.902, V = 8.728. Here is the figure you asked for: 52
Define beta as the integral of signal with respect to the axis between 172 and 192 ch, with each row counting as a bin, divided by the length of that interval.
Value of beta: 8.8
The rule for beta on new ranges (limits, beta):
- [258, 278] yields 6.4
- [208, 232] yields 8.1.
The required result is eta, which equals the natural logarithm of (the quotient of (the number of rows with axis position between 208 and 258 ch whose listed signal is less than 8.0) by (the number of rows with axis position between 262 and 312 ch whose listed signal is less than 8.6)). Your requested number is -0.4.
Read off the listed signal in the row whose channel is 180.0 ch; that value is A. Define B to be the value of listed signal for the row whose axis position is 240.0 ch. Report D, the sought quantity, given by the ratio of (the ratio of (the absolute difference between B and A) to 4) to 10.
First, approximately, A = 8.728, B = 7.934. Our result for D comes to 0.020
